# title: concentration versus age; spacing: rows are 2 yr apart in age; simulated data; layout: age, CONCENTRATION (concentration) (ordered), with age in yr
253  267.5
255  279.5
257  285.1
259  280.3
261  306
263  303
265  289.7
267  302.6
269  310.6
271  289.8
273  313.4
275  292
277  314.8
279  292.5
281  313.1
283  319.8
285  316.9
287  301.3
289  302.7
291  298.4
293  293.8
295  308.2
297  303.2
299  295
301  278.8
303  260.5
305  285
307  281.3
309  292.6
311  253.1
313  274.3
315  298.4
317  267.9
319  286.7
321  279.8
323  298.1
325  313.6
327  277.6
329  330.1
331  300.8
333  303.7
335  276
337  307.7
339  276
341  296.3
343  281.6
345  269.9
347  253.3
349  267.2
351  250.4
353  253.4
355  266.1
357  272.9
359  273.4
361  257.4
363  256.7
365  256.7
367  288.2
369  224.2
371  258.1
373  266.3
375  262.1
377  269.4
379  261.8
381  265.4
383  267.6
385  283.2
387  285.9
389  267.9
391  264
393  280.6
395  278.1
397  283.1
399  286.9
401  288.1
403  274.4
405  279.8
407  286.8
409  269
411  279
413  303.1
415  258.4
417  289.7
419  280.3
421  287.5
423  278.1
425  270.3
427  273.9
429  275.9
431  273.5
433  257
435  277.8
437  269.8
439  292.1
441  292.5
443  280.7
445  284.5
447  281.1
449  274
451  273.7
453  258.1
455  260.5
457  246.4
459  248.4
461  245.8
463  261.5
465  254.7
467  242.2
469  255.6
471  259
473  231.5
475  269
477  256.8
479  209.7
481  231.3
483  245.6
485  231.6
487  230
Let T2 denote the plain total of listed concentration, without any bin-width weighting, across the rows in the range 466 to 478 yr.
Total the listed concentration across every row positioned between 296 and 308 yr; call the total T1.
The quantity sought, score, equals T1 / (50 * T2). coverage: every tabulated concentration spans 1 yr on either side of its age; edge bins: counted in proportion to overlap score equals 0.0225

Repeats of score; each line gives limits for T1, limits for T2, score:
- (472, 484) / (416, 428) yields 0.0172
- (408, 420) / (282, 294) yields 0.0183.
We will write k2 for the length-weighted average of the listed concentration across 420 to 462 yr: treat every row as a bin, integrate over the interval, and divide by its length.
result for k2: 272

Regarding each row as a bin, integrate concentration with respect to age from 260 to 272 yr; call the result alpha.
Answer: 3603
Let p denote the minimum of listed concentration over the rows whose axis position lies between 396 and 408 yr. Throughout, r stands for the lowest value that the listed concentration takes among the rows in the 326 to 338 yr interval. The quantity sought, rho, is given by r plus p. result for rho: 550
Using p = 274.4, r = 276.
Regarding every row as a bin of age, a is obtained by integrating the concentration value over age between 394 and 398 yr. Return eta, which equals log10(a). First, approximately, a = 1122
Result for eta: 3.05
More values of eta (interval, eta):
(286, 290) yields 3.08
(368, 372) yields 2.98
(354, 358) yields 3.03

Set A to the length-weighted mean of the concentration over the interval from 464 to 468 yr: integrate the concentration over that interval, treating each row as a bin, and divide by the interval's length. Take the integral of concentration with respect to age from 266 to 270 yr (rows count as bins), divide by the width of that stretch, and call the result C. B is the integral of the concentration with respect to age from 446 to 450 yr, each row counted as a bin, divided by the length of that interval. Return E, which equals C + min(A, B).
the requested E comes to 555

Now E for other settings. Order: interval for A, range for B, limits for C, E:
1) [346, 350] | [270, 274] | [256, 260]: 543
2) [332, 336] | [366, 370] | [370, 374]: 518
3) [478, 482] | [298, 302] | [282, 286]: 539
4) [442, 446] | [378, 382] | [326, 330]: 567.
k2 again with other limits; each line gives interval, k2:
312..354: 284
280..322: 291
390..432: 279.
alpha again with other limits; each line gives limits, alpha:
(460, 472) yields 3038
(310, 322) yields 3320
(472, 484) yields 2888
